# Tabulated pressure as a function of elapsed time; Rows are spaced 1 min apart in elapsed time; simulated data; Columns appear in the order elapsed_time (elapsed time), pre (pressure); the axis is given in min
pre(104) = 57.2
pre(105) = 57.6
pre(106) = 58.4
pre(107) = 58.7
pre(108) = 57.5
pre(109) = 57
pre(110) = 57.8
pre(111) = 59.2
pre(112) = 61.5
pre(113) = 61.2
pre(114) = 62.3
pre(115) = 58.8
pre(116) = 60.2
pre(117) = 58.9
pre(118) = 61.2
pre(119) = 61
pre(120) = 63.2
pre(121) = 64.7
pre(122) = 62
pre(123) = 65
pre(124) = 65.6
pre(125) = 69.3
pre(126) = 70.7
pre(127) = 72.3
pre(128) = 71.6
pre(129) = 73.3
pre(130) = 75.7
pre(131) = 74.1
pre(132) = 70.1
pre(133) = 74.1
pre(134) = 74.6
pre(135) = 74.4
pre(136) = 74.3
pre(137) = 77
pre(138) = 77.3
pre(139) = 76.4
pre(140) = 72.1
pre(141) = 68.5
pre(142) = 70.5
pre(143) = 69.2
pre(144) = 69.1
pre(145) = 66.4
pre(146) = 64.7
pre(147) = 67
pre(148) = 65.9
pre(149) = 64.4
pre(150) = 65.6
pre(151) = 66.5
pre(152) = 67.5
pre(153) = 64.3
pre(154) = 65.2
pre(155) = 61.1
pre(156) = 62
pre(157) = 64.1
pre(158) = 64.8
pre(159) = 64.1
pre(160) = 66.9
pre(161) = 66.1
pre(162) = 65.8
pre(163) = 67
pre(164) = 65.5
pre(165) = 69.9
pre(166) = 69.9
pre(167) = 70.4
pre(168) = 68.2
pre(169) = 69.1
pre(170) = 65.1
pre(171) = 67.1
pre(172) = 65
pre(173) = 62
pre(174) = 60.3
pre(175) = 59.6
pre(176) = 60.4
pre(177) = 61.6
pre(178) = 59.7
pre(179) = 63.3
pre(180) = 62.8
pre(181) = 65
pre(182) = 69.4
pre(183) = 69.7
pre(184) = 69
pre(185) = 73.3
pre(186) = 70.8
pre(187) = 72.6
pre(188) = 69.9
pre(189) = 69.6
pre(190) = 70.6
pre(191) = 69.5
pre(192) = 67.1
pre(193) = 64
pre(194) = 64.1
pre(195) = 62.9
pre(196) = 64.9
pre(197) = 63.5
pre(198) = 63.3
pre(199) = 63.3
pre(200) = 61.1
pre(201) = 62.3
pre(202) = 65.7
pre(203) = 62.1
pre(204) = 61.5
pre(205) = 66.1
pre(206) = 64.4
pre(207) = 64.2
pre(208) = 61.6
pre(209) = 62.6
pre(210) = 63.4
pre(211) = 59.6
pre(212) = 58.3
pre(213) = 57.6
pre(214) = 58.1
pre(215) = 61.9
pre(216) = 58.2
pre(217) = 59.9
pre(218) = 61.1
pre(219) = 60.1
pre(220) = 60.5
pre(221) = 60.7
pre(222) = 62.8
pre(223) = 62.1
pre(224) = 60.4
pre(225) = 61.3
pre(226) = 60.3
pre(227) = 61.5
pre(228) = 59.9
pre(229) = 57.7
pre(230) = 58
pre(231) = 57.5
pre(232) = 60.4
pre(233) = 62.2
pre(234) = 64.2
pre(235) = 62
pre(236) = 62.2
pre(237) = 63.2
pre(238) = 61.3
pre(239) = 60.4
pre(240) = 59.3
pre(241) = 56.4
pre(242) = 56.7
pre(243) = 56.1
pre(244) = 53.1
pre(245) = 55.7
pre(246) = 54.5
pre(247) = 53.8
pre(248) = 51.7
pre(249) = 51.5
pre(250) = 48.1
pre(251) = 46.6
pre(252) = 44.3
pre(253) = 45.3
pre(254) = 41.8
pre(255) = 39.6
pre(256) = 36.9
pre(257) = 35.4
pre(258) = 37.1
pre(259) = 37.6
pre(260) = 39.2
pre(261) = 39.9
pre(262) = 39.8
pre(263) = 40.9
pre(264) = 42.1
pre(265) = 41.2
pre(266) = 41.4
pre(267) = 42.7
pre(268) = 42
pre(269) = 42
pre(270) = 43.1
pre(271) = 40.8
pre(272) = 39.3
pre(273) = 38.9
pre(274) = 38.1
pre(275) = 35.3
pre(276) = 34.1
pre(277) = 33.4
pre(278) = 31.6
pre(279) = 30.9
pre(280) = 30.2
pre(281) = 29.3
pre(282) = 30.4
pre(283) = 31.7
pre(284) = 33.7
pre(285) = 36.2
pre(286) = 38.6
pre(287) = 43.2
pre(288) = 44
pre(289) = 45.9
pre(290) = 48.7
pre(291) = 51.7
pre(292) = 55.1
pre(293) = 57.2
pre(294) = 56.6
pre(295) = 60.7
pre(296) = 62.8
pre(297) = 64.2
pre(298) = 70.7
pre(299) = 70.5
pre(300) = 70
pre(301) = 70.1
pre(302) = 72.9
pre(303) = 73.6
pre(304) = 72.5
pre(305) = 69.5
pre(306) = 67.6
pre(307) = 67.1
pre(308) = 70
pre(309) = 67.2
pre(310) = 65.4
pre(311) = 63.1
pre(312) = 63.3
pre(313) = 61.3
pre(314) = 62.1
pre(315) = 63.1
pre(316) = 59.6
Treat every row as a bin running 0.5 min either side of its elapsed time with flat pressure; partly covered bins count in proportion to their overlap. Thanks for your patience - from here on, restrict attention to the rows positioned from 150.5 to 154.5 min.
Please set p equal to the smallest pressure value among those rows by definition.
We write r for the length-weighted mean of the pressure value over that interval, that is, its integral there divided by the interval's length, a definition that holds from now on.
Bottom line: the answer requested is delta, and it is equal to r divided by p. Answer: 1.024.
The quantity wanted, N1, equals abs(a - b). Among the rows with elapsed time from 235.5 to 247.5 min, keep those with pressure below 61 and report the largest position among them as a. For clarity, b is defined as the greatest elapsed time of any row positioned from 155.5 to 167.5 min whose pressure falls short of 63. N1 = 91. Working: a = 247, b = 156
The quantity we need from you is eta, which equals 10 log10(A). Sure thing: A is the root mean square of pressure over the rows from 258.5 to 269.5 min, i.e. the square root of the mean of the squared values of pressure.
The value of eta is 16.1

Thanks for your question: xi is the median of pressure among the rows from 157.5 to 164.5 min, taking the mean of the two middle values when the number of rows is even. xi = 66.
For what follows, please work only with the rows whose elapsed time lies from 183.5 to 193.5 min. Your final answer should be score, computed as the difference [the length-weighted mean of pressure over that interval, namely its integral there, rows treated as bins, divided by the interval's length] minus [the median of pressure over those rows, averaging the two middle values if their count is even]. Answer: -0.11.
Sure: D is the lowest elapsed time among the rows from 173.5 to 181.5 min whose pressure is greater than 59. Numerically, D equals 174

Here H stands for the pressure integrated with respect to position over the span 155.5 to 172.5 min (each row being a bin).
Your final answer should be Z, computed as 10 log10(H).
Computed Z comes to 30.5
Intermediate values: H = 1131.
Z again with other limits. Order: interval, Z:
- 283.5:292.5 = 26.0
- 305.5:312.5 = 26.7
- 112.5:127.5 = 29.8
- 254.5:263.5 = 25.4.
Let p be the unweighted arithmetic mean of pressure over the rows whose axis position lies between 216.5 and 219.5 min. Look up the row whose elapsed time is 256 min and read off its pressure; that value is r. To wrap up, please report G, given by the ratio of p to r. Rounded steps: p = 60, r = 36.9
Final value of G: 1.64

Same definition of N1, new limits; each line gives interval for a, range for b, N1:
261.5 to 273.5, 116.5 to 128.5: 151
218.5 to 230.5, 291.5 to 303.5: 66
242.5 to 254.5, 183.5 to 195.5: 59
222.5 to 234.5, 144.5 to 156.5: 76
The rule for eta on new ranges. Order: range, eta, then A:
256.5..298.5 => 16.4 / 43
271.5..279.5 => 15.5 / 35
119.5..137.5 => 18.5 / 71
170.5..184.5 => 18.1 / 64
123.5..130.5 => 18.5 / 71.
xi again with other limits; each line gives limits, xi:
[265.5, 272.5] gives 42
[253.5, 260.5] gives 38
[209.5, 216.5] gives 58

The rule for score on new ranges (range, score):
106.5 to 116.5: 0.42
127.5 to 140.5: -0.07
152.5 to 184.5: 0.09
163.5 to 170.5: -0.80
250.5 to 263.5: 0.54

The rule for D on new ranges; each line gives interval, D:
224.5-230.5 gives 225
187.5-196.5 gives 188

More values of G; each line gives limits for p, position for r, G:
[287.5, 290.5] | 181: 0.71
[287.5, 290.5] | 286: 1.20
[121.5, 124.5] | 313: 1.05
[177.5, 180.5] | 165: 0.89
